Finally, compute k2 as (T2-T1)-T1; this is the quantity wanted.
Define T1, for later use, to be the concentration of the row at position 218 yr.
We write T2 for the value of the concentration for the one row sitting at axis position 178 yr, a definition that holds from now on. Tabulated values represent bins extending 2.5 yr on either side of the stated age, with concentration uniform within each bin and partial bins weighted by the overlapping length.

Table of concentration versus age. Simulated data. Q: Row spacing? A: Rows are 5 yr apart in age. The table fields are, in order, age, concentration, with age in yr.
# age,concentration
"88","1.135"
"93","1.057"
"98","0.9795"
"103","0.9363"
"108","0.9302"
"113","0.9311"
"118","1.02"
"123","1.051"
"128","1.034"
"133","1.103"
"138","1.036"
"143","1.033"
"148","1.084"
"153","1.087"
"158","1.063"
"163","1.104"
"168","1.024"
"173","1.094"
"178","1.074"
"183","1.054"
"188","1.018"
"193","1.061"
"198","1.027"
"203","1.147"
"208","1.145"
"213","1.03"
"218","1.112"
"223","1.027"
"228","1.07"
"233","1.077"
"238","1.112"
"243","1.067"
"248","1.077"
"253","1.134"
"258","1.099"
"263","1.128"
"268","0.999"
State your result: -1.15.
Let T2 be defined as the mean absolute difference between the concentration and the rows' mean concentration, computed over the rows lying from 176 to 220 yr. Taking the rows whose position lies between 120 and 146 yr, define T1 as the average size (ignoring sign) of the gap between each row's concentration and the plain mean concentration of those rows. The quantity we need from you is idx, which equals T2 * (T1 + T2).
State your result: 0.0025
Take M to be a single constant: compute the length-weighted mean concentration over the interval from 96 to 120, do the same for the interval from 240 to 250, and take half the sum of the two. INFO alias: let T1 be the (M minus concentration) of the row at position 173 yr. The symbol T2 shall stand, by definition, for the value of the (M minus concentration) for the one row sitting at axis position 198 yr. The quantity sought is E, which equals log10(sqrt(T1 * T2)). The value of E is -1.5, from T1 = -0.08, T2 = -0.01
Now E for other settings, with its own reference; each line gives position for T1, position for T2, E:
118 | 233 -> -1.8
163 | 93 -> -1.2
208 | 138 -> -1.3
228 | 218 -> -1.1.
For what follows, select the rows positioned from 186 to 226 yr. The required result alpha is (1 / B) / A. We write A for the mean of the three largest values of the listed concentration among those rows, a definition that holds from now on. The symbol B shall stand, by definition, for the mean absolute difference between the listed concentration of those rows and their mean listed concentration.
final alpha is 18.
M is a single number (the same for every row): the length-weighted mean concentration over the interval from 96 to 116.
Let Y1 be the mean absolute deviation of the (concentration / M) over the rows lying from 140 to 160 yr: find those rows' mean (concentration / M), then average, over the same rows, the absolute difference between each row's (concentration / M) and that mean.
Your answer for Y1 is 0.020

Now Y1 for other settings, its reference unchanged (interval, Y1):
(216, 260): 0.026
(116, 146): 0.022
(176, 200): 0.021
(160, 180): 0.026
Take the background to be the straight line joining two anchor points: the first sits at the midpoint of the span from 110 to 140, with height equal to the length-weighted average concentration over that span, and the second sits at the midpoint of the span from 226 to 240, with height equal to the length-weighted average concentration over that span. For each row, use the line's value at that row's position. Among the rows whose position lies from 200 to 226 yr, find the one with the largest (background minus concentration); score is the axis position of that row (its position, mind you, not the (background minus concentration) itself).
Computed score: 223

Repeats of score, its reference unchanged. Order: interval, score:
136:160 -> 143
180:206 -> 188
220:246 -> 223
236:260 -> 243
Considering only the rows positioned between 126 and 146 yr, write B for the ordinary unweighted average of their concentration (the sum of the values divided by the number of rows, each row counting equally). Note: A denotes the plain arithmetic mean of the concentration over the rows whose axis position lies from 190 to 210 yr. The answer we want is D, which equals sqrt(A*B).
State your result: 1.07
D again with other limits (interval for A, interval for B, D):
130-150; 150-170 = 1.07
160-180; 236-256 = 1.09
